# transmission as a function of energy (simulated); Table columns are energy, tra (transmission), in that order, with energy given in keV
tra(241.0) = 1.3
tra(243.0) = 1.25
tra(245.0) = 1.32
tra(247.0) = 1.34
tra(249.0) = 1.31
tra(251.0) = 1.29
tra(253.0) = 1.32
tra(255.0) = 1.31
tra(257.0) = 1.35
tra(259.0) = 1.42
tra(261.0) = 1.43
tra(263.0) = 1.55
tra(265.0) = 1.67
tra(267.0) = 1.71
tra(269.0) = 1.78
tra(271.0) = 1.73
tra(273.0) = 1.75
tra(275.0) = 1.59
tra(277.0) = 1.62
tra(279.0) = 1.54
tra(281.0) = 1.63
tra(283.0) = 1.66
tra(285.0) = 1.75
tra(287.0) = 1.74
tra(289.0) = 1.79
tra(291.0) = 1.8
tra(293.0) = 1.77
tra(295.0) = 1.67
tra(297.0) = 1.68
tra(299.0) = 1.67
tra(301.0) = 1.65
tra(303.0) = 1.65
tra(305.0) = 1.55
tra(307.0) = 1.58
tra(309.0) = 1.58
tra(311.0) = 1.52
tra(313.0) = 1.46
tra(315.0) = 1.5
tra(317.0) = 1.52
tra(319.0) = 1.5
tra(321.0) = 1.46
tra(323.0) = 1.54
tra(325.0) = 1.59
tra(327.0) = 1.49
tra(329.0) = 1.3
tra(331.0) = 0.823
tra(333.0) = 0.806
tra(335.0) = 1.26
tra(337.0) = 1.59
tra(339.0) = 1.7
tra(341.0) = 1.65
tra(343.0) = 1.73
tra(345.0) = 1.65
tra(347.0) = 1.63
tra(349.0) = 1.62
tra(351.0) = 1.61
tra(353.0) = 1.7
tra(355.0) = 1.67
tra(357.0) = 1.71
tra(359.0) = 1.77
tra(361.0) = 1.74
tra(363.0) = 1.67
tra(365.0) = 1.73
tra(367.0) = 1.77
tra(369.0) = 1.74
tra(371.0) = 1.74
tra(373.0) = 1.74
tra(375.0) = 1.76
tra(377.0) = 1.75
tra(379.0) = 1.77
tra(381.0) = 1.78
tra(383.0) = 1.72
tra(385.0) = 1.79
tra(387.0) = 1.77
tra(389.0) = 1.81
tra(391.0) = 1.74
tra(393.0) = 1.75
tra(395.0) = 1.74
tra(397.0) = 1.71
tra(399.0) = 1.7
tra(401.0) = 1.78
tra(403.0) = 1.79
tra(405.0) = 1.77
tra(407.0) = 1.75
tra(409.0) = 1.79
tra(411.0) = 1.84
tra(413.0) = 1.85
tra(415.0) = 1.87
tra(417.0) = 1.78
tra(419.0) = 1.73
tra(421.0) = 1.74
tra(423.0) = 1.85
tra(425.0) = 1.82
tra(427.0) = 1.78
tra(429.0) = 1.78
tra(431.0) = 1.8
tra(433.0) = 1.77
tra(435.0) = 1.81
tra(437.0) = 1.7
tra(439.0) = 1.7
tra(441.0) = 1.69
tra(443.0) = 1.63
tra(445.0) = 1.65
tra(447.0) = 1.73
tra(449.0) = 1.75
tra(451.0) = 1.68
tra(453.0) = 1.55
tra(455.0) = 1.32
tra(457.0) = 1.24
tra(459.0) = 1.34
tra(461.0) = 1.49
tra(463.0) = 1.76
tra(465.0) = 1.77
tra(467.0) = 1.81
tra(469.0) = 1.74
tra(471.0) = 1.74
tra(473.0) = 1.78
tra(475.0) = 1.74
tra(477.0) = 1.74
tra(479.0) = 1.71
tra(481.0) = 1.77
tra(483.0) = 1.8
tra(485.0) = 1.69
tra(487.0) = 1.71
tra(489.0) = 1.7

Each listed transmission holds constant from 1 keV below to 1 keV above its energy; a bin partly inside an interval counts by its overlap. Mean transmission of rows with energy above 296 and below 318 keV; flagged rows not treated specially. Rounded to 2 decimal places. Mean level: 1.58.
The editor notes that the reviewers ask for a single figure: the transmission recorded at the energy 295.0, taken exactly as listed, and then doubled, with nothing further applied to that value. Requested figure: 3.34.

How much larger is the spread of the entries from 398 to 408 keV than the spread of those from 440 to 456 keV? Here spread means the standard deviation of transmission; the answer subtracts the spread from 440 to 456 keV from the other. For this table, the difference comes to -0.10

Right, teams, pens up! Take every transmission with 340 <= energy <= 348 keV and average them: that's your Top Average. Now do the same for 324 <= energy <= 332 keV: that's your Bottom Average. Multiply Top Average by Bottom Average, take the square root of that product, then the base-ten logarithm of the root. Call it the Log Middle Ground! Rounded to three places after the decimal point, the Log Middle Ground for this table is 0.168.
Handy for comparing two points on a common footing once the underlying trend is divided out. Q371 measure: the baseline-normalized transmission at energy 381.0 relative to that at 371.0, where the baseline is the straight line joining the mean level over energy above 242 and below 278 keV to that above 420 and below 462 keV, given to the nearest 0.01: 1.02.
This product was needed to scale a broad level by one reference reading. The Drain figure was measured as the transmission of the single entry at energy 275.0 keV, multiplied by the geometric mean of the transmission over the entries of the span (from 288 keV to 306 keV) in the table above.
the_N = 2.7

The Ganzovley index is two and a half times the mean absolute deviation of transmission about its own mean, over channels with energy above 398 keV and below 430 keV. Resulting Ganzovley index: 0.09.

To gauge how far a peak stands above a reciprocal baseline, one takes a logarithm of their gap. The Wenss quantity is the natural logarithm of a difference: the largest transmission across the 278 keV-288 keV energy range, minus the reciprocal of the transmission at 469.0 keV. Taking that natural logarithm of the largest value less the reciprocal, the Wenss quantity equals 0.16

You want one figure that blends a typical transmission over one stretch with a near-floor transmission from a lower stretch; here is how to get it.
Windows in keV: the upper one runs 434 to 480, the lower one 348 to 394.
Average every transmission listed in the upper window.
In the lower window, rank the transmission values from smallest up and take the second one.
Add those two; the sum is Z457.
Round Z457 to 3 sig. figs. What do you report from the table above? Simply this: 3.28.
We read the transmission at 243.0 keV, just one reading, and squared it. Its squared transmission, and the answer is 1.6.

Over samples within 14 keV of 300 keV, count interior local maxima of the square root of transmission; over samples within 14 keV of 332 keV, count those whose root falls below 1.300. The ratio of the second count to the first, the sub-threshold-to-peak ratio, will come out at 6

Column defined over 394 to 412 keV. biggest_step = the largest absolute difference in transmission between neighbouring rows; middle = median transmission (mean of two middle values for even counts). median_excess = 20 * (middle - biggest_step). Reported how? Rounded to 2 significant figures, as 34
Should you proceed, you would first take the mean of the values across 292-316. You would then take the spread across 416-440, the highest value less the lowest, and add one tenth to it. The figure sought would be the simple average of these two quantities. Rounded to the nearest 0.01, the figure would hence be 0.93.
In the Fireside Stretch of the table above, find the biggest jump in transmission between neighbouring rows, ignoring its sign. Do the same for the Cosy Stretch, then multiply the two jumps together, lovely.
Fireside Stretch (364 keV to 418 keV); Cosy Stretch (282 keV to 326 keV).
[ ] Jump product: 0.009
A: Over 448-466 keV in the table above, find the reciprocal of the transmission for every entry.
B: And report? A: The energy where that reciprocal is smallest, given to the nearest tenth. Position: 465.0 keV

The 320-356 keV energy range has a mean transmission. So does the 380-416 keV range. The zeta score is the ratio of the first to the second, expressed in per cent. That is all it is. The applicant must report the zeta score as 84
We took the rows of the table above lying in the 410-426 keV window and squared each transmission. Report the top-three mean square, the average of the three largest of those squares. 3.4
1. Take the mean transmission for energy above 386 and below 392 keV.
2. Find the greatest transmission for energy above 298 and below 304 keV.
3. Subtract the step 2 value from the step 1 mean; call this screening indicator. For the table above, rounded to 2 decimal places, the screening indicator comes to 0.10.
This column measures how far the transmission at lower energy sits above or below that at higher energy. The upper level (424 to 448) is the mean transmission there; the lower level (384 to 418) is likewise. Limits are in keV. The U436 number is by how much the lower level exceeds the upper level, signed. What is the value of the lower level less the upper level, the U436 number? 0.0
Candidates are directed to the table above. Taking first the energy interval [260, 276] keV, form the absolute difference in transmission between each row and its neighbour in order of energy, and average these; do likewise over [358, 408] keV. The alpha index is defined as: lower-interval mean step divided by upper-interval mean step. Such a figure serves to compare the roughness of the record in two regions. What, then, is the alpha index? 2.7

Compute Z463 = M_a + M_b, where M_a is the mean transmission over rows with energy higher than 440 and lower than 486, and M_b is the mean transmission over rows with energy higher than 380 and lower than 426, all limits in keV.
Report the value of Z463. 3.43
